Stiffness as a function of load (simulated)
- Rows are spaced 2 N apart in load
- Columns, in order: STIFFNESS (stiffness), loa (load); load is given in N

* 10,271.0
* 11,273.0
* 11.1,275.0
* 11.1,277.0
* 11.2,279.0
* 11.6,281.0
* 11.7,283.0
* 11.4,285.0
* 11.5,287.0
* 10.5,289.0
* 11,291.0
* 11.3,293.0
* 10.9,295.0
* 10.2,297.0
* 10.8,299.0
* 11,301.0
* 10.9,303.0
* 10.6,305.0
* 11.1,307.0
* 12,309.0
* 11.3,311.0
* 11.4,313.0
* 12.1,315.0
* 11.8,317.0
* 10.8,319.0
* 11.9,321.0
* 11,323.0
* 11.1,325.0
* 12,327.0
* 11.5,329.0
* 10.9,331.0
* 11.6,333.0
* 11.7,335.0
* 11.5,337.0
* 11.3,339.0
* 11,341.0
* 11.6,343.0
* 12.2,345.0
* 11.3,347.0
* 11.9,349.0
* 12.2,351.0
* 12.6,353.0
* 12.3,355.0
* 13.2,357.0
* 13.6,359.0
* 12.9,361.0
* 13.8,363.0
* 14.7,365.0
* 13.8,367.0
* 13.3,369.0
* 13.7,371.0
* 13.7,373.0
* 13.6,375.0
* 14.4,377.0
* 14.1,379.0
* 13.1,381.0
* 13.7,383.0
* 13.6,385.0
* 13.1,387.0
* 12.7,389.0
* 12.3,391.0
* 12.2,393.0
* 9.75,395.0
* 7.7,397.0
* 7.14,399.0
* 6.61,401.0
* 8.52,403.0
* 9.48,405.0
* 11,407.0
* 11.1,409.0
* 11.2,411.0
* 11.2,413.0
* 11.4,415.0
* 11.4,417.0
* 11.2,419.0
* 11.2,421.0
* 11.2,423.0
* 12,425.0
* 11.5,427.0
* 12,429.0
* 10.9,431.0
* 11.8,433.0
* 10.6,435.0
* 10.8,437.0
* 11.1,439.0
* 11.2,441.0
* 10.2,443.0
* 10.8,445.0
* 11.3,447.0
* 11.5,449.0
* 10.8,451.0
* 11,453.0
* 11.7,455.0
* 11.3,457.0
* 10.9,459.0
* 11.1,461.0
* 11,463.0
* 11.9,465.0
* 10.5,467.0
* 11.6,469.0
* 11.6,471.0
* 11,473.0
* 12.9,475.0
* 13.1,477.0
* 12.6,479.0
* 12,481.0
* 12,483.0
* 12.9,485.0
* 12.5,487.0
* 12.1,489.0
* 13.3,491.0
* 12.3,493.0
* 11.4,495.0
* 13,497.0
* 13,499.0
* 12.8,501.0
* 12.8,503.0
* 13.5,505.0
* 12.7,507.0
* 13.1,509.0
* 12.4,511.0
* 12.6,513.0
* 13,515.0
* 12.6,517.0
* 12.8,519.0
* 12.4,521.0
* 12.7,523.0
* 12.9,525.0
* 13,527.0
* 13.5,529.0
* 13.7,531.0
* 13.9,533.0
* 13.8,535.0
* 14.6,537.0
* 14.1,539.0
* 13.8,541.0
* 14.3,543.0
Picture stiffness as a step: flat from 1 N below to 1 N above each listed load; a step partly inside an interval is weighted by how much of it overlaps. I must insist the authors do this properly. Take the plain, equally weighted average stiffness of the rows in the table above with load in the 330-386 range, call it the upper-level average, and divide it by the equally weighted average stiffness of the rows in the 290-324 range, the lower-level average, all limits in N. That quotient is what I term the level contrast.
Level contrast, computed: 1.14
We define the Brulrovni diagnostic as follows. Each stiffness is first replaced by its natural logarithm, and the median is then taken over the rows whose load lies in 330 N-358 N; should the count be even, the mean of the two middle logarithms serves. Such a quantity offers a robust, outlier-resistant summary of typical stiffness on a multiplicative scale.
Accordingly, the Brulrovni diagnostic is 2.46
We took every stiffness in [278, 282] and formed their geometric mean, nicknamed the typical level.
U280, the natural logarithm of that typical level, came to 2.43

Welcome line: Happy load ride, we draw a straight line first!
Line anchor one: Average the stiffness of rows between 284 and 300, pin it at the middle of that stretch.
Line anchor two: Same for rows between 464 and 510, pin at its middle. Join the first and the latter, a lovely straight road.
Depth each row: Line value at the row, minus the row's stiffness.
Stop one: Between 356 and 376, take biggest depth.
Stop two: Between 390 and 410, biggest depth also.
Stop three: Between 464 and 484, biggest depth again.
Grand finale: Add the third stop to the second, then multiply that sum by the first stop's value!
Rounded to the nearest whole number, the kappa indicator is -10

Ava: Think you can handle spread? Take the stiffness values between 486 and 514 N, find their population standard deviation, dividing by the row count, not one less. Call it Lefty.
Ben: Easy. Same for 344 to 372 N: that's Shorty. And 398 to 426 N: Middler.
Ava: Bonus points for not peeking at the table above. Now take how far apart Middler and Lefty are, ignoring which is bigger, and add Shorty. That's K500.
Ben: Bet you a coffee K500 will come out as 2.0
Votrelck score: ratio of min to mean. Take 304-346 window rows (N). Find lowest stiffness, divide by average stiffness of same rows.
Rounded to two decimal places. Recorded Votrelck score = 0.93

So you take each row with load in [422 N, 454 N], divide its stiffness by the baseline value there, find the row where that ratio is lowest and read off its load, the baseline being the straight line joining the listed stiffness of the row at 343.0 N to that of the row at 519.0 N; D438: 443.0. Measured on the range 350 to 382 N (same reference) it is 351.0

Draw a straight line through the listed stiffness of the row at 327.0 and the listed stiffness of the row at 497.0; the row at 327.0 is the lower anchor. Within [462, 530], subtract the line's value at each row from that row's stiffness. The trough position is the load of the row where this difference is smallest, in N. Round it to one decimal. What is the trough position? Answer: 467.0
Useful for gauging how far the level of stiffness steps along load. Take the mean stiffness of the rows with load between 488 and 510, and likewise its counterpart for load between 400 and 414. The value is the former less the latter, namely 2.9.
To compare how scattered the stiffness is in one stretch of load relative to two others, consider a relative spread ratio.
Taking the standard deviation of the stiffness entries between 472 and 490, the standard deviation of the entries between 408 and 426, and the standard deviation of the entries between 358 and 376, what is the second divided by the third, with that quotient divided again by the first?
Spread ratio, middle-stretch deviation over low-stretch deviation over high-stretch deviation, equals 0.9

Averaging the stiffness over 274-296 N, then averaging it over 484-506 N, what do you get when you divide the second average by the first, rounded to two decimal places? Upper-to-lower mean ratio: 1.13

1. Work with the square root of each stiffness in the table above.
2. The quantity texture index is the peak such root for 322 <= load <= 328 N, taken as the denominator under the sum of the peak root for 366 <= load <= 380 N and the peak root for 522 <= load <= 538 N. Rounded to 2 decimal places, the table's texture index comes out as 2.20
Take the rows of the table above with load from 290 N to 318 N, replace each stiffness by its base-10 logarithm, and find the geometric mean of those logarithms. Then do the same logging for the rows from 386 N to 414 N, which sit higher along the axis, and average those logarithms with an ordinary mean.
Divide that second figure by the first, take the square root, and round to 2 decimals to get 0.98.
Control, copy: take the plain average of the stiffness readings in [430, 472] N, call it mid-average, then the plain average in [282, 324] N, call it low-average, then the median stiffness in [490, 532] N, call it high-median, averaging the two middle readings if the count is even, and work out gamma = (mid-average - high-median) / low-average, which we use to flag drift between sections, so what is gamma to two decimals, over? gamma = -0.15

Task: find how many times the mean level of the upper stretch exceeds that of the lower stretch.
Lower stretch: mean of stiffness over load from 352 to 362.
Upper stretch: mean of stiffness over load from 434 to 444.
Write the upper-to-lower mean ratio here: 0.83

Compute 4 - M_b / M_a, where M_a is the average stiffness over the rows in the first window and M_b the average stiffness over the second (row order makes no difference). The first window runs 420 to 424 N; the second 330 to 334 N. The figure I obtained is 3.00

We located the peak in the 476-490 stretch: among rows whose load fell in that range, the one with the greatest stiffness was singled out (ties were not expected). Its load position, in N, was 477.0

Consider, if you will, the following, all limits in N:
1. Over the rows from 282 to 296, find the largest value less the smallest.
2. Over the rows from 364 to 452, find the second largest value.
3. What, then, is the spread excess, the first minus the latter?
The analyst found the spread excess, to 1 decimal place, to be -13.2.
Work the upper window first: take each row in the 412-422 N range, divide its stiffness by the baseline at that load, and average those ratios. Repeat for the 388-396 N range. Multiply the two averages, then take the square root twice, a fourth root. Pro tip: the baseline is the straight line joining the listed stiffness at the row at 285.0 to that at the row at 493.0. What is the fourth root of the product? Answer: 0.98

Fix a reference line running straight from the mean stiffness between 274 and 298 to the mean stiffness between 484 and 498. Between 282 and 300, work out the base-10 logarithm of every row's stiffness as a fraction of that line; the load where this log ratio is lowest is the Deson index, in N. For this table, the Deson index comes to 297.0 N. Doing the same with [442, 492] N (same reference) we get 443.0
